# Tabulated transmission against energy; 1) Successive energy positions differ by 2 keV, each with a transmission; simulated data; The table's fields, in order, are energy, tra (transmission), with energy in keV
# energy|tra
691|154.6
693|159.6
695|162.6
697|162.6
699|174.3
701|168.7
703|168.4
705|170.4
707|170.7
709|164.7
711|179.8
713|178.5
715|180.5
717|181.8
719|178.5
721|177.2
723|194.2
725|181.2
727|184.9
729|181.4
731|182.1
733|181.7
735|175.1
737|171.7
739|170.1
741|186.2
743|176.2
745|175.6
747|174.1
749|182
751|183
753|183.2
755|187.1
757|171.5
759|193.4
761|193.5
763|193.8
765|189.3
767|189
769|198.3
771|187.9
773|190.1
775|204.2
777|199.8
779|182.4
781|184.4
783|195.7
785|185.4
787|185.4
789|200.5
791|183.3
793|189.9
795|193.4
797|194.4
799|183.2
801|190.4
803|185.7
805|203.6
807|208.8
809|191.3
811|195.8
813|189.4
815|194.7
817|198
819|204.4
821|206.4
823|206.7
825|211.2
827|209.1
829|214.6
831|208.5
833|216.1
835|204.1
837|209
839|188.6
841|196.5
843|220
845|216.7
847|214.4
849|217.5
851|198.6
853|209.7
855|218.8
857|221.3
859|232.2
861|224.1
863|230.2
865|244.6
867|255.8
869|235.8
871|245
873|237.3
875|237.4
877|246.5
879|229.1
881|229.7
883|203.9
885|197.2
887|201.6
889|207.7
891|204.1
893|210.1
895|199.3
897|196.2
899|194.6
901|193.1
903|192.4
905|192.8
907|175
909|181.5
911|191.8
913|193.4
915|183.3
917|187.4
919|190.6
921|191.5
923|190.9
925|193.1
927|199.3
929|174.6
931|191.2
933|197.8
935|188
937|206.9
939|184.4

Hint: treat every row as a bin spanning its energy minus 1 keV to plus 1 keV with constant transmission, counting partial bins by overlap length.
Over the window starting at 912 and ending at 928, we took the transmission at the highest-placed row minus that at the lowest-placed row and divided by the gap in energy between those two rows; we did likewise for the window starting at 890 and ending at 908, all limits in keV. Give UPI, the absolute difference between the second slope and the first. 2.2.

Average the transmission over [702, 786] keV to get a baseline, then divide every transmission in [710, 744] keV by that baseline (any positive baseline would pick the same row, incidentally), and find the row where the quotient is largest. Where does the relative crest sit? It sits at 723 keV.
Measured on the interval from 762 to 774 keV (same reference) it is 769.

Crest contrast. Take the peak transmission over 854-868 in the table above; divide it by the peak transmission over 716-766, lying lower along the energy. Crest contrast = 1.3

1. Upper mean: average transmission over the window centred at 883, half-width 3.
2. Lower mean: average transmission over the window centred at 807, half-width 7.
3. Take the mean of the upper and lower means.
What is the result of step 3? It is 203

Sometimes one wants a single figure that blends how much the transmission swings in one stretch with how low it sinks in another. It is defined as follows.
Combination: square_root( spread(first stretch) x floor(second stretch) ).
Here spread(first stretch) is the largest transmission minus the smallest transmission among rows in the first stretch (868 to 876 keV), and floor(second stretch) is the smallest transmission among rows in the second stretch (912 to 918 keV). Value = 41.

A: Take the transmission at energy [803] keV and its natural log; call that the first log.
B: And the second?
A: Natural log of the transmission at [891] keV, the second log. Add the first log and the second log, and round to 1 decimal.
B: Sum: 10.5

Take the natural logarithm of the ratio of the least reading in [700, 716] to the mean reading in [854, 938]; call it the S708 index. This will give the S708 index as -0.23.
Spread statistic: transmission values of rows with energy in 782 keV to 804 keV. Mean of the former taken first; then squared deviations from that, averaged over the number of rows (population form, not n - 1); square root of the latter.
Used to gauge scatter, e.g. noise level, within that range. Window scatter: 5.4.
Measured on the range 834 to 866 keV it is 13.8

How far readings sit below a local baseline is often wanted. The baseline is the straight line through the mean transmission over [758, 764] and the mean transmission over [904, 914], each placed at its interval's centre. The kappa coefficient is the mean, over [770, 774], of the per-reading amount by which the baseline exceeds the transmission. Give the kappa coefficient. 4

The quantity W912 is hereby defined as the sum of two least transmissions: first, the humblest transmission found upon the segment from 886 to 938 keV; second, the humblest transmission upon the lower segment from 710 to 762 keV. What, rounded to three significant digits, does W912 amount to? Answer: 345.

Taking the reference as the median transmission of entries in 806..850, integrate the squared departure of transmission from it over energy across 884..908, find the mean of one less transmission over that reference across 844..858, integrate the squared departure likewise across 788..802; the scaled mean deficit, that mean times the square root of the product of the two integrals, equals -135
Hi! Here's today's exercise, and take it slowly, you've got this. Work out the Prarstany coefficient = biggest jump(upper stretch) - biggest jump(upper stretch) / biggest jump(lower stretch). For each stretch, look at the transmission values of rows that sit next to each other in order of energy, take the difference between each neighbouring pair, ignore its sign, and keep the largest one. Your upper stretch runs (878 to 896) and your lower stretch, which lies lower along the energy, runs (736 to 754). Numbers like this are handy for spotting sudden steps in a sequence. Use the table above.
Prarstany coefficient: 24.2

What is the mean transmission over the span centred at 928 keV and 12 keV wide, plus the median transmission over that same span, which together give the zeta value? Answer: 383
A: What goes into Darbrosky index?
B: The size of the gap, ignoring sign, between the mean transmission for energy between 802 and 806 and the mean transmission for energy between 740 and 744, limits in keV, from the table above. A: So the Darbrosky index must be 13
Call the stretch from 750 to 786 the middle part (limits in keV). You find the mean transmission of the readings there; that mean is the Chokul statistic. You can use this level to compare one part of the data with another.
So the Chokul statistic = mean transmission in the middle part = 190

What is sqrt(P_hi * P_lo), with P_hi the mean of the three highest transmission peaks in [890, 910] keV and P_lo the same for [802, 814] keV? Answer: 204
